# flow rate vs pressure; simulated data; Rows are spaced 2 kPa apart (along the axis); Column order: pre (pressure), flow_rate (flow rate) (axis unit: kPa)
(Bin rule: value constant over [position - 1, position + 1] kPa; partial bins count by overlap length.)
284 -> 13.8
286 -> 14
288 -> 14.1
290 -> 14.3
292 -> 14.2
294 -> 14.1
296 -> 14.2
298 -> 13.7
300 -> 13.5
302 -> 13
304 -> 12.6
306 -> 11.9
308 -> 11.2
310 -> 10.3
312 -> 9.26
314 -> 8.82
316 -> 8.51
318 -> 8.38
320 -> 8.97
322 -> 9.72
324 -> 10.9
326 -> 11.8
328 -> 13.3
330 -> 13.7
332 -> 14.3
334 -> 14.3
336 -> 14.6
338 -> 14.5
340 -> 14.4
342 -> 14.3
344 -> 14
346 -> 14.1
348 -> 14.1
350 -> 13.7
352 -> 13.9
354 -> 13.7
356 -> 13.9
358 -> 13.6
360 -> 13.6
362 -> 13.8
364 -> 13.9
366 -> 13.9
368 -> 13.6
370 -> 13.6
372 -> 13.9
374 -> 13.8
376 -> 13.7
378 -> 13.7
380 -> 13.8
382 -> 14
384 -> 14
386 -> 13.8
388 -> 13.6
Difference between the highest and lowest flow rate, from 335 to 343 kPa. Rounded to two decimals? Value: 0.30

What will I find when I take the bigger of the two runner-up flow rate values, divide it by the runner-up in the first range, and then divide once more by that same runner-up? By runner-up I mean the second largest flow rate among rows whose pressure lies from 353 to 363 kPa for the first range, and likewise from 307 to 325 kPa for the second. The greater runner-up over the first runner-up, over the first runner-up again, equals 0.072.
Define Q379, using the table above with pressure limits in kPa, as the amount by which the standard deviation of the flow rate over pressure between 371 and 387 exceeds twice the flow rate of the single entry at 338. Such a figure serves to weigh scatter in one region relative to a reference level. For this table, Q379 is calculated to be -28.9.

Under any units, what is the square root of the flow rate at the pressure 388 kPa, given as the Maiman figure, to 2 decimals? 3.69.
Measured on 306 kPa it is 3.45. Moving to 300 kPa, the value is 3.67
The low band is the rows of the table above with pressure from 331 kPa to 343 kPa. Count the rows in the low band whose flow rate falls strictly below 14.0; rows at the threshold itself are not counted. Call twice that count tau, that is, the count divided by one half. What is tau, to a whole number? 0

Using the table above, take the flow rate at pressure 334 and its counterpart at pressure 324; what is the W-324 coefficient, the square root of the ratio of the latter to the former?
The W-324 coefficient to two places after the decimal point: 0.87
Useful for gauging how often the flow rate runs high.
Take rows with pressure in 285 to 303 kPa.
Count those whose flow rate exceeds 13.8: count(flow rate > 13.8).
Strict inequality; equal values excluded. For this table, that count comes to 6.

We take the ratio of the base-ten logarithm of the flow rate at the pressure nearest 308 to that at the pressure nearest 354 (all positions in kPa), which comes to 0.92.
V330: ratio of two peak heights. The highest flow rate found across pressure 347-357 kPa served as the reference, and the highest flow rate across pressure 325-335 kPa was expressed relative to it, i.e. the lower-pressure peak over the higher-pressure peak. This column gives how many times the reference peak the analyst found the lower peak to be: 1.01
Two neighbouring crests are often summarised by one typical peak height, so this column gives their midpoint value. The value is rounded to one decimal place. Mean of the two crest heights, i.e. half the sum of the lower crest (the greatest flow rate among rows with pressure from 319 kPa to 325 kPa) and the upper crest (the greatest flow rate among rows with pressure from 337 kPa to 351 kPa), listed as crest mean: 12.7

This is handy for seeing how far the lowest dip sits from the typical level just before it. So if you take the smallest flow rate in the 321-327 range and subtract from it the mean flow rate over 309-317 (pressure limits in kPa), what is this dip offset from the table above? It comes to 0.50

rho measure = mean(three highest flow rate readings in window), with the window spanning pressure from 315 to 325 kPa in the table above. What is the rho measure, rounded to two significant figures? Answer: 9.9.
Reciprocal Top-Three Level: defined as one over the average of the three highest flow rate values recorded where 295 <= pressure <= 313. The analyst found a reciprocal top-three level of 0.072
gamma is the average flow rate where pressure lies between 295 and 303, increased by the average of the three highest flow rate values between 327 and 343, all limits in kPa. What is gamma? 28.1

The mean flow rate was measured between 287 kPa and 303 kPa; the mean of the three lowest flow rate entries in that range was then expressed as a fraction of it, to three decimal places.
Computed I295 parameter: 0.965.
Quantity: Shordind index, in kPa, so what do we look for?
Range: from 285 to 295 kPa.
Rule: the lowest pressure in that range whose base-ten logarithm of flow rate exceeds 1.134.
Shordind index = 286 kPa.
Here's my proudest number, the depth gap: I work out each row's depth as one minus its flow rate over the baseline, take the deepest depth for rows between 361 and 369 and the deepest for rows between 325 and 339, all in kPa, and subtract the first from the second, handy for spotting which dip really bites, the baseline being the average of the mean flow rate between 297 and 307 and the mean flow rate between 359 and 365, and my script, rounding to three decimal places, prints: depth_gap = 0.135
